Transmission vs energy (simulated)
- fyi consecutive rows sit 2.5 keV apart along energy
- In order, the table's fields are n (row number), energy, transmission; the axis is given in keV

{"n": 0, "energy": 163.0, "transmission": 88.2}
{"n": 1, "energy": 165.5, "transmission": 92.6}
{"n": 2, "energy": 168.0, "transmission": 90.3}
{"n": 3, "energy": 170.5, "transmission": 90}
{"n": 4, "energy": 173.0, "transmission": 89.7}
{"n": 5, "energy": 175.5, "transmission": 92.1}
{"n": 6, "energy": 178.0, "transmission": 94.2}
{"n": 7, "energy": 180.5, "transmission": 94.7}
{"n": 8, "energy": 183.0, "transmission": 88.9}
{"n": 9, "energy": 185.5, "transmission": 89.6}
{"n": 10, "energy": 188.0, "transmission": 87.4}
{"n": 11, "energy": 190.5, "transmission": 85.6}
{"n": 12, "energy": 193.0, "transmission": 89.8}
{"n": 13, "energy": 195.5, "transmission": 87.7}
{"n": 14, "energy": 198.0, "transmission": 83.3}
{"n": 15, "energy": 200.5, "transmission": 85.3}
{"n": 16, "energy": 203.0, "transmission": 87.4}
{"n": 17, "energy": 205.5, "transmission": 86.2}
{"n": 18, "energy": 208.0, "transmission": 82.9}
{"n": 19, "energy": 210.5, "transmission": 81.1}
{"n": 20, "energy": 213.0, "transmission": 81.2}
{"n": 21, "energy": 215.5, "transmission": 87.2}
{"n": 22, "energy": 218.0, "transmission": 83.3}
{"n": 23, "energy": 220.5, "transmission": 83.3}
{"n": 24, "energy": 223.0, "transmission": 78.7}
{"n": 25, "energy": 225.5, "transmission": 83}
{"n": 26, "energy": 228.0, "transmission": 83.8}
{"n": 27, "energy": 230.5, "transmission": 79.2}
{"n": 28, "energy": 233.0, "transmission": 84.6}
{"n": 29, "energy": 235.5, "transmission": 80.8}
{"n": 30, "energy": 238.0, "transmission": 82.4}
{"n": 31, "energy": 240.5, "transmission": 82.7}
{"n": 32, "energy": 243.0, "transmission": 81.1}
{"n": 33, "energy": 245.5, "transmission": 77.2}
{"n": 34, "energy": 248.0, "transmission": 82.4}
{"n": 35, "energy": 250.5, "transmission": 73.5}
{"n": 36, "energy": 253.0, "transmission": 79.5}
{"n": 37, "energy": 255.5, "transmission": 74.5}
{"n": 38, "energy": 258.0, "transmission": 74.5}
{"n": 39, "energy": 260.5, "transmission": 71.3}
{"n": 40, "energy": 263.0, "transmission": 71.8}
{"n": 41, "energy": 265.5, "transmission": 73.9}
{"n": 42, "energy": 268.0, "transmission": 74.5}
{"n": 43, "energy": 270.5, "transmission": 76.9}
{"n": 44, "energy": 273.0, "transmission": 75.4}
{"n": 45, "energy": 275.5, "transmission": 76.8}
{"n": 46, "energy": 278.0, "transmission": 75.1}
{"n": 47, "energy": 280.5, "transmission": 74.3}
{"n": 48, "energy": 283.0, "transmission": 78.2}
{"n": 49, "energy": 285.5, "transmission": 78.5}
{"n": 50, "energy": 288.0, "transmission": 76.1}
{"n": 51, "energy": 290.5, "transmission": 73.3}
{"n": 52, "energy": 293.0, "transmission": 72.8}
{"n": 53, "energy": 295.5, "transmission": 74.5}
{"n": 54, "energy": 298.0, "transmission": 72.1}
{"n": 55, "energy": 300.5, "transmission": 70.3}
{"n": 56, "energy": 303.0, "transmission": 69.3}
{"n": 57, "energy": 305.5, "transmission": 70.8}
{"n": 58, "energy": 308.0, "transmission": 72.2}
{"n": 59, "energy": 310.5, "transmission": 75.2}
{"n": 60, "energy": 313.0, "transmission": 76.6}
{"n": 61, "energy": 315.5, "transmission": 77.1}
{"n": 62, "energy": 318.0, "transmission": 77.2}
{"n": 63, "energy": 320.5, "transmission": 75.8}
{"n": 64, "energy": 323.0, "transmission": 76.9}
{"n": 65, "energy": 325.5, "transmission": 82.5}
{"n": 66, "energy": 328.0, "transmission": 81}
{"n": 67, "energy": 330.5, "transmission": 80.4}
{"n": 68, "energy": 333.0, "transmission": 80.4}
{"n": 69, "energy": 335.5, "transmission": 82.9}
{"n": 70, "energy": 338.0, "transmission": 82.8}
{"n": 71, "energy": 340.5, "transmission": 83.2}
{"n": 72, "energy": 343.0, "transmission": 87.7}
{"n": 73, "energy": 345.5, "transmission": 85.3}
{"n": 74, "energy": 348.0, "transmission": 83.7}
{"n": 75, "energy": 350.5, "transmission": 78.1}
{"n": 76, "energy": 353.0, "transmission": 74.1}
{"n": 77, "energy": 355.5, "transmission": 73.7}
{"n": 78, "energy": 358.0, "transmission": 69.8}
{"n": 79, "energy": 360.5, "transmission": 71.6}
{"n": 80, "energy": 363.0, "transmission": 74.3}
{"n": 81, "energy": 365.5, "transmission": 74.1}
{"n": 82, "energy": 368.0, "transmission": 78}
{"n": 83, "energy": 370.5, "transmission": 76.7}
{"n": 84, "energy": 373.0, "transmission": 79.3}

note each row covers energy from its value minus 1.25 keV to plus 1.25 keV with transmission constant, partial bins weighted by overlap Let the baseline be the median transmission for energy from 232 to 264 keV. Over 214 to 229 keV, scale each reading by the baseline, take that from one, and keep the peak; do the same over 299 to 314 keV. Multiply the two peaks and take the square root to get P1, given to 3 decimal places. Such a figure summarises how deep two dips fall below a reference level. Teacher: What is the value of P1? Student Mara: 0.036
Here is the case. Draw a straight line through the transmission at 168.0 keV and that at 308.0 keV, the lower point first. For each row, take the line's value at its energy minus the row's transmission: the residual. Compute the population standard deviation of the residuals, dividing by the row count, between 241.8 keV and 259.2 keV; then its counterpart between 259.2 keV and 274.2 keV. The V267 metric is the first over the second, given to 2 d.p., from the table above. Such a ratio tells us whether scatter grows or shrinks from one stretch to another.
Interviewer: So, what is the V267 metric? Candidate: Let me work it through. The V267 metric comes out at 1.19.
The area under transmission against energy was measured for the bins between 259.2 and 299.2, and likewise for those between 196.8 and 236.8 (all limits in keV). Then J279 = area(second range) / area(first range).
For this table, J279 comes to 1.11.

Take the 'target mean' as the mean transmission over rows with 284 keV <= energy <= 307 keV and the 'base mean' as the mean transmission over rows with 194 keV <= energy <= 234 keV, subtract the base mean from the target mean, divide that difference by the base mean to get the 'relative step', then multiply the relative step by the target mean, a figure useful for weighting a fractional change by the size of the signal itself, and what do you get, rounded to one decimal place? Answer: -9.2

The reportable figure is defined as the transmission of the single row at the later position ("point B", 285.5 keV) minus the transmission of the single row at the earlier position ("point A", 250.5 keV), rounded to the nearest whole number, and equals 5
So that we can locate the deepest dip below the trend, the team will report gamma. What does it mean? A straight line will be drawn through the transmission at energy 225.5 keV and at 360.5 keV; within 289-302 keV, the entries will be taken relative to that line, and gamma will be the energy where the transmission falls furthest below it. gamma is 300.5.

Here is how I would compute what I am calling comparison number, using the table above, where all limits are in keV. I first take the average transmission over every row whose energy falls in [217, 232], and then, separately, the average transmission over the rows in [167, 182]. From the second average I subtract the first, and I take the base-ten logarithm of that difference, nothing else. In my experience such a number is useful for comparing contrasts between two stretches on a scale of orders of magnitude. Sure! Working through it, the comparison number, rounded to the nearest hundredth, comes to 1.00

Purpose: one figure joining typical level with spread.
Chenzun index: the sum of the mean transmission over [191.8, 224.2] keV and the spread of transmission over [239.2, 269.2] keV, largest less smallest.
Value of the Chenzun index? 96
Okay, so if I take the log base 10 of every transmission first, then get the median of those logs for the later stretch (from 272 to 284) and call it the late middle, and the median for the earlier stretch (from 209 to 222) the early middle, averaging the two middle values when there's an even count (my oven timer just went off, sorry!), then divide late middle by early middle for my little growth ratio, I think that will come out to 0.98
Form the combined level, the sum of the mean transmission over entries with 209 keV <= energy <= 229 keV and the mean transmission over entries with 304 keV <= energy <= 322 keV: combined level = 158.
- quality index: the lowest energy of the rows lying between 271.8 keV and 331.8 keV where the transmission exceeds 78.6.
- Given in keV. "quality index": 325.5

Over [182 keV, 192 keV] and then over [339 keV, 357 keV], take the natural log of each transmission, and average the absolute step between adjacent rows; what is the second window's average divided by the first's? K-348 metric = 2.1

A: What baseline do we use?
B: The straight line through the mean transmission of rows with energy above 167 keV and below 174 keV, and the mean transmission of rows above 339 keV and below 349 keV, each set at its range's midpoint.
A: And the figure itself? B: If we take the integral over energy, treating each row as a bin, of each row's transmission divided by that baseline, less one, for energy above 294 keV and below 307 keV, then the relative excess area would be -2.2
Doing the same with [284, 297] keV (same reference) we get -1.7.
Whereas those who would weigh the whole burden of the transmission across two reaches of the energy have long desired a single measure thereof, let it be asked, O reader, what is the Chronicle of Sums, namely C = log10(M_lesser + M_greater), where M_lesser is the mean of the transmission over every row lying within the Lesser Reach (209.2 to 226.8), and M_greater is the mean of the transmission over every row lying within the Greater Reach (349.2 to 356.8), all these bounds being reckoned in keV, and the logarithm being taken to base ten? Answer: 2.198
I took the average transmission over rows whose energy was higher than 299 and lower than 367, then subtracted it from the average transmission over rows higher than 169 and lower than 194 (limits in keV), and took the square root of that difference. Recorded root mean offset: 3.6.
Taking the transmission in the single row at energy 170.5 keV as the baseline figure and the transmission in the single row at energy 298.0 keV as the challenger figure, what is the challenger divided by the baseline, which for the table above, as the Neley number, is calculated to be 0.80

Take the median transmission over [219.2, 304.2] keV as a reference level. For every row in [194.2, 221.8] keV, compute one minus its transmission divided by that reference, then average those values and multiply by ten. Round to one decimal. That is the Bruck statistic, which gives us -1.0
